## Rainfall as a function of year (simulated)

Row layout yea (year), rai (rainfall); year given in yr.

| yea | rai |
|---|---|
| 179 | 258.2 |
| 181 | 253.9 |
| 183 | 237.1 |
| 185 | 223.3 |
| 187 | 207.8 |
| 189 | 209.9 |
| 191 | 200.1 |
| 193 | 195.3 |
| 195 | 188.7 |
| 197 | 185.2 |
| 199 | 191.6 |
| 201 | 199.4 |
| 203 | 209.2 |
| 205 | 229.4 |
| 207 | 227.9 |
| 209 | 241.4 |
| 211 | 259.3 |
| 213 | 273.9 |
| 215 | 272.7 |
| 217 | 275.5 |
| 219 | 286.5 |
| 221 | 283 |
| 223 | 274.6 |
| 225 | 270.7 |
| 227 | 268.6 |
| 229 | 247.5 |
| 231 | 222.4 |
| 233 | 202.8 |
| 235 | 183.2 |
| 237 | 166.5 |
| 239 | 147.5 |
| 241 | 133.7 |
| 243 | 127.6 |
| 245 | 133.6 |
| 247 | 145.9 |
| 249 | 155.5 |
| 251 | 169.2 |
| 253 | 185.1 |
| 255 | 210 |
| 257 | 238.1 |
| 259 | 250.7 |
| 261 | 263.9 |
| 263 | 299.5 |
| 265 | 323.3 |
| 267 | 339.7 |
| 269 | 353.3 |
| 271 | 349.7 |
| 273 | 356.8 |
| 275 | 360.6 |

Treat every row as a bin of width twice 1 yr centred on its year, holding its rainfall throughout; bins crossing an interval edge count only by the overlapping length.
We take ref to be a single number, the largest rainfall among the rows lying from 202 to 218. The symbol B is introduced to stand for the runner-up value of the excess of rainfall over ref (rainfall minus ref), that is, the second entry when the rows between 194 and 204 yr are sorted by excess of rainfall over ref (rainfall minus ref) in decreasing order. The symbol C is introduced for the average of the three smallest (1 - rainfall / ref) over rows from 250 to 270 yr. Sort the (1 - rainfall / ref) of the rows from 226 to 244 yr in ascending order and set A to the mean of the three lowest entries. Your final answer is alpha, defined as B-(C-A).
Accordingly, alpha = -76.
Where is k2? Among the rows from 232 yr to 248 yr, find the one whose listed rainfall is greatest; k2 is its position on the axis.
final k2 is 233 yr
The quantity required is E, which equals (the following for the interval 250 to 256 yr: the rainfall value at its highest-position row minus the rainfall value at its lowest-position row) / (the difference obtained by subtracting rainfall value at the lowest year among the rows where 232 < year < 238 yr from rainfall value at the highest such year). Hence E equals -1.12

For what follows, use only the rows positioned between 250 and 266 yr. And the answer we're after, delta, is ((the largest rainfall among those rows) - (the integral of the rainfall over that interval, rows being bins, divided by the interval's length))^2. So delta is 6533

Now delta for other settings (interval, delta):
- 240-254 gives 1226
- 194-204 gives 207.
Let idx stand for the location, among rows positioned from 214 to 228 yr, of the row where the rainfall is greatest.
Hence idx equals 219 yr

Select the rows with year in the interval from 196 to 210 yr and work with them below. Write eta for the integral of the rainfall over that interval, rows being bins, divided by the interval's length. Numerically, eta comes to 212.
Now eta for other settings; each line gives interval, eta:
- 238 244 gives 136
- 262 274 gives 337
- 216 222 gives 282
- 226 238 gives 215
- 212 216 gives 273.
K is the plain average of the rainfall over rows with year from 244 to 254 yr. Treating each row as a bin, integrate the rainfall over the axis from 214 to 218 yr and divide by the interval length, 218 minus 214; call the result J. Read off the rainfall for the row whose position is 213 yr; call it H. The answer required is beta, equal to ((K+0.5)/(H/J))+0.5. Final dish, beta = 159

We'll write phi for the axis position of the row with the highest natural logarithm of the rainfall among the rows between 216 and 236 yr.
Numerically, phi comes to 219 yr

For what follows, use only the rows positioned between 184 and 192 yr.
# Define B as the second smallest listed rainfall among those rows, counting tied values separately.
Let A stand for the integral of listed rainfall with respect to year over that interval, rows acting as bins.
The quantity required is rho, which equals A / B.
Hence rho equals 8.10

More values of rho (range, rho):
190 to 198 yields 8.15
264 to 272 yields 8.04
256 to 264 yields 8.39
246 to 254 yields 8.43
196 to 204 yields 8.20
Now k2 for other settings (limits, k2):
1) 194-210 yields 209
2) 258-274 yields 273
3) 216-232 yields 219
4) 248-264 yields 263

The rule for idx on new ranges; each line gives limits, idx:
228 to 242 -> 229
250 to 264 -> 263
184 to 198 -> 185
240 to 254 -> 253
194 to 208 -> 205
